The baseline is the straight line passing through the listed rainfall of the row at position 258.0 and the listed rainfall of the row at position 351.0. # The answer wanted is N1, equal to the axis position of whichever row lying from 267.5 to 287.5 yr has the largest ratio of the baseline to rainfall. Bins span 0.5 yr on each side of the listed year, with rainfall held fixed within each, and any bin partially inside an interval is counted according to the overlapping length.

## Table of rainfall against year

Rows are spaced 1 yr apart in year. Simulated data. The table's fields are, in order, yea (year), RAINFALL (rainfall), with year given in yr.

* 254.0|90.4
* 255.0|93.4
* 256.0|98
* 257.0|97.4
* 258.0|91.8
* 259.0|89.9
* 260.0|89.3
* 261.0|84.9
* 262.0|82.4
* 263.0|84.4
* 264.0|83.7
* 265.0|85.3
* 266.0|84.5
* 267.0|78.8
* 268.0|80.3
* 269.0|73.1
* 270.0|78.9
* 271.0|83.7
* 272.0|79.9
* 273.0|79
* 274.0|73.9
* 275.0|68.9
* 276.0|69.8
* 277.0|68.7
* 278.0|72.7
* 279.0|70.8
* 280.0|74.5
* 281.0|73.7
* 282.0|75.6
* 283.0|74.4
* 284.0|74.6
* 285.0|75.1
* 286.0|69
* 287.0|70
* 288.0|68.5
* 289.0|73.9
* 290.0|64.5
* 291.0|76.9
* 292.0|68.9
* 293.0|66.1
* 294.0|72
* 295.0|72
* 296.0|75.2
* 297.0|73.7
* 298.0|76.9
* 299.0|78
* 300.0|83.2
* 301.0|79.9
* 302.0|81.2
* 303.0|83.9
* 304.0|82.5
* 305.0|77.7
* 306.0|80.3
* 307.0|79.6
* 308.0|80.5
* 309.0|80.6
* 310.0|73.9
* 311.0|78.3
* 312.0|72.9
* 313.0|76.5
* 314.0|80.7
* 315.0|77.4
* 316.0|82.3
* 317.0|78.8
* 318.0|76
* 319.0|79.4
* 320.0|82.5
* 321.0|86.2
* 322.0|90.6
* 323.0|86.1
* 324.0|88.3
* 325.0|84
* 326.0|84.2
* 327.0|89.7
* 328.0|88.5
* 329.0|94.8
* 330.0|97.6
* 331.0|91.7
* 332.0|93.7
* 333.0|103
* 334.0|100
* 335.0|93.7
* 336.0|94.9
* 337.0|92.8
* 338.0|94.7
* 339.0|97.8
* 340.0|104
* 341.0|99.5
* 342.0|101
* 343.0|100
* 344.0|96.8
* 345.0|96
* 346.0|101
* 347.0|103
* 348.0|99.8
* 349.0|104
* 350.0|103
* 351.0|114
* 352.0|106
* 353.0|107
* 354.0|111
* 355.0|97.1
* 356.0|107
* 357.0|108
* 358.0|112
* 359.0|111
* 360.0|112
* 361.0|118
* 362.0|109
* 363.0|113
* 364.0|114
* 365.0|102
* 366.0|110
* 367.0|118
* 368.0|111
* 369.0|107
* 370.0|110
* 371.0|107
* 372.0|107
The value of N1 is 286.0 yr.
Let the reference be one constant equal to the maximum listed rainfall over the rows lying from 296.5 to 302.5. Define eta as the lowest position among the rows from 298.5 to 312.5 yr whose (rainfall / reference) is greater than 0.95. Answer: 300.0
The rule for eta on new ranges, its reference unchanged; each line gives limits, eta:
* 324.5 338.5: 325.0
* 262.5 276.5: 263.0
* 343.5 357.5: 344.0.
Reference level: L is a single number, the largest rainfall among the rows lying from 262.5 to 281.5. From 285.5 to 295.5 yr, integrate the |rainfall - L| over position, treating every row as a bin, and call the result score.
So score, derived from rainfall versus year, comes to 151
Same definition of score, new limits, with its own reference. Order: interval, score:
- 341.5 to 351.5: 166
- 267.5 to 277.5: 97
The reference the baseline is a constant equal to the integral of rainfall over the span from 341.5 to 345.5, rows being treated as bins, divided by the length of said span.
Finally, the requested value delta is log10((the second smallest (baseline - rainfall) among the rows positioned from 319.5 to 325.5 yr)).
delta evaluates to 1.01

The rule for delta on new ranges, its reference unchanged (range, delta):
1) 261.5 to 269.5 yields 1.14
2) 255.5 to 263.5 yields 0.02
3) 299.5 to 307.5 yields 1.18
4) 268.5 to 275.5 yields 1.27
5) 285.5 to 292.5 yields 1.39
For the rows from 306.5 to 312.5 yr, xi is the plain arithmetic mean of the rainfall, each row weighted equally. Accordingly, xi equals 78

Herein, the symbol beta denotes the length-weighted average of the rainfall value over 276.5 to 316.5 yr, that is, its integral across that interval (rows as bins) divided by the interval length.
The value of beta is 75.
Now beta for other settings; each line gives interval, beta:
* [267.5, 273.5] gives 79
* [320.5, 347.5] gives 95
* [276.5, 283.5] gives 73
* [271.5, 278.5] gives 73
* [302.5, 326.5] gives 81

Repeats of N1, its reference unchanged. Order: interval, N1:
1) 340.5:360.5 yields 355.0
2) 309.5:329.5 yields 312.0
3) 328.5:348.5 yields 337.0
